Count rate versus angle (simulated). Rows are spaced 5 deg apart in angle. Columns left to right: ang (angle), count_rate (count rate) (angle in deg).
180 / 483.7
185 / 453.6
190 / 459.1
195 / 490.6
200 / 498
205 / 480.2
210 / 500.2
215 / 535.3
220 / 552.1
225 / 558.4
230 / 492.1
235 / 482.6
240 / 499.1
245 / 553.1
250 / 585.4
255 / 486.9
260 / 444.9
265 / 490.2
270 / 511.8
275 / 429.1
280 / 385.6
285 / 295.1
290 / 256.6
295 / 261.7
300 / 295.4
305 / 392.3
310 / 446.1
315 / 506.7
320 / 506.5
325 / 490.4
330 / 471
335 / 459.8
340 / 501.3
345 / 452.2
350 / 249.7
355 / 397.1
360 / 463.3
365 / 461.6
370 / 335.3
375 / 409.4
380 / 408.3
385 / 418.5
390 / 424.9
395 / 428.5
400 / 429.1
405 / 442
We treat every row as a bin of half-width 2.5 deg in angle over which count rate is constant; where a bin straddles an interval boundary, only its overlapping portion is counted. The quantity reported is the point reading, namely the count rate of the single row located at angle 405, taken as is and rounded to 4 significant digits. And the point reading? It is 442.0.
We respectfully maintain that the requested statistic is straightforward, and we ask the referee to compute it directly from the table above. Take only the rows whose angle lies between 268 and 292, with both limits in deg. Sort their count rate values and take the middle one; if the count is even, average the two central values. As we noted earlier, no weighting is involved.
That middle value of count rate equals 386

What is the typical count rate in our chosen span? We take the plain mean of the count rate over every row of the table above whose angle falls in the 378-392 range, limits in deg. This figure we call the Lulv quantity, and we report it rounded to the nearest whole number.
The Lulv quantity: 417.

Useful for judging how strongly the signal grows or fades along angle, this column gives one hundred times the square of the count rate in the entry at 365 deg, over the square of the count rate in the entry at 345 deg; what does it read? 104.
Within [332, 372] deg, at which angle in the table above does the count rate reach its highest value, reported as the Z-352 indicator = 340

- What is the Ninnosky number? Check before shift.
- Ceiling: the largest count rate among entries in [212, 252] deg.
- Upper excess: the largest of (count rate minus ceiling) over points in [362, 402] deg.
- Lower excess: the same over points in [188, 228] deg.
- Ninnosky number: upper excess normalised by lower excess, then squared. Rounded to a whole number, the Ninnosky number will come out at 21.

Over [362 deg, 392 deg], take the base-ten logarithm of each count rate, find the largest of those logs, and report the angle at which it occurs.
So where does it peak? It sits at 365 deg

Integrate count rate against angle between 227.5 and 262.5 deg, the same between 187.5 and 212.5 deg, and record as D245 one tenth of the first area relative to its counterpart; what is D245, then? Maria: 0.15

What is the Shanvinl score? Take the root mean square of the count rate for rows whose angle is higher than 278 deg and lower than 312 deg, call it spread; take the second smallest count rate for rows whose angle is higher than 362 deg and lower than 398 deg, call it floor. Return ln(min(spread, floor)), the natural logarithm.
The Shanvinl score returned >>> 5.83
